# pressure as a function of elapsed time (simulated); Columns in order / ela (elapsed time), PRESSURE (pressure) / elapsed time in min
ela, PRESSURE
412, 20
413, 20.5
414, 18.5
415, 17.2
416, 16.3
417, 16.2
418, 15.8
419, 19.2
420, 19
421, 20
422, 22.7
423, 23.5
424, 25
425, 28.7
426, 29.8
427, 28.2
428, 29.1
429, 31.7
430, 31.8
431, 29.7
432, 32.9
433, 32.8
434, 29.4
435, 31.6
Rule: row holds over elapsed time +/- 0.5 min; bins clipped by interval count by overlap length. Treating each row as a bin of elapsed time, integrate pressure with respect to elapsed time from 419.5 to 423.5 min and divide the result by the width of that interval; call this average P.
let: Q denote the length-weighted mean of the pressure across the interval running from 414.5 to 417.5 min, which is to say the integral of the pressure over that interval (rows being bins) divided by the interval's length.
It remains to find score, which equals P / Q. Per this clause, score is 1.3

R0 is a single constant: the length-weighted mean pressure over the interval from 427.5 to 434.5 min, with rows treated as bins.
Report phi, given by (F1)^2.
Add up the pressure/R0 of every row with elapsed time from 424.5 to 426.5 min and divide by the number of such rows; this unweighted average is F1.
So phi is 0.89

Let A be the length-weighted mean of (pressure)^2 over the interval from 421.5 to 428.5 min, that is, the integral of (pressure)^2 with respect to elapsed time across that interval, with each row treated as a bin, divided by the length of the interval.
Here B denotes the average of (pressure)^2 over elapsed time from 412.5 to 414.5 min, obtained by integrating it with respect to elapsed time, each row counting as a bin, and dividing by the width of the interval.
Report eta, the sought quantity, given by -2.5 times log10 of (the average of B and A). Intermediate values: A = 721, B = 381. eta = -6.9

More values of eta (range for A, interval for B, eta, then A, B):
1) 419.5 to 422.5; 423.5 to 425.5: -6.9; 425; 724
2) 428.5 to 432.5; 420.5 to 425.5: -7.2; 995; 583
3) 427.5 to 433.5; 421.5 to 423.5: -7.2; 984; 534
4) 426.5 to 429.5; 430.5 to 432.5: -7.4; 882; 982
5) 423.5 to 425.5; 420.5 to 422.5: -6.9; 724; 458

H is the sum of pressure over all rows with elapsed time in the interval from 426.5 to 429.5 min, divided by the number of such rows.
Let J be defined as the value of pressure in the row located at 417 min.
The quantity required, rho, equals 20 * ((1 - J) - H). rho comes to -897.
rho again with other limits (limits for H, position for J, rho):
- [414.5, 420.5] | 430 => -962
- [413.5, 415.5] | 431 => -931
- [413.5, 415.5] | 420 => -717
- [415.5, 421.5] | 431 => -929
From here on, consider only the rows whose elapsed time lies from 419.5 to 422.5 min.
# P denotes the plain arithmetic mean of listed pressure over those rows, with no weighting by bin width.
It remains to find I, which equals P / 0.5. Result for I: 41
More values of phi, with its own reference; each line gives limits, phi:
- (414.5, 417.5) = 0.28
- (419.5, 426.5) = 0.60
